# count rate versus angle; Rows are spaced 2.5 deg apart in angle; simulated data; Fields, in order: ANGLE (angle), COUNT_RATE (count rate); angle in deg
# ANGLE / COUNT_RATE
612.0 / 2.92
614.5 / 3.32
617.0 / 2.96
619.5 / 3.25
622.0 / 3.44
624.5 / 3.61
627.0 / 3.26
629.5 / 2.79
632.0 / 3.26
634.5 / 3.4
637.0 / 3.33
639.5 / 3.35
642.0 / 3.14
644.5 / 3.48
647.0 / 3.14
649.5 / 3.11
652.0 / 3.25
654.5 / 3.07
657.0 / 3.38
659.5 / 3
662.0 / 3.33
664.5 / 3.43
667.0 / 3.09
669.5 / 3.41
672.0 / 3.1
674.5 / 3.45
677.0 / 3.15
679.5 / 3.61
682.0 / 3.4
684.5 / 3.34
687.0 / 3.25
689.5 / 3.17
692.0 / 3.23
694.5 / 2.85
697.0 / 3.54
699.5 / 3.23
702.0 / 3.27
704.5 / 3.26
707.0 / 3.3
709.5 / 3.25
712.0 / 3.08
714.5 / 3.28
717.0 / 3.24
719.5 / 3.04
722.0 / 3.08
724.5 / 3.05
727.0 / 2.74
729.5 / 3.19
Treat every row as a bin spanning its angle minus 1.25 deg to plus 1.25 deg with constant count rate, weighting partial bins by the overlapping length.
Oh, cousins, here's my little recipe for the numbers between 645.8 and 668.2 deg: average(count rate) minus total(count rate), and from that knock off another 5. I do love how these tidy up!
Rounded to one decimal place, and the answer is -30.6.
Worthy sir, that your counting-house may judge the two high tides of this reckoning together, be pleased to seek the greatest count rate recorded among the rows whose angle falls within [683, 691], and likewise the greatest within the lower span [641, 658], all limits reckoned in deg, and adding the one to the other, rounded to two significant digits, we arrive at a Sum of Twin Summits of 6.8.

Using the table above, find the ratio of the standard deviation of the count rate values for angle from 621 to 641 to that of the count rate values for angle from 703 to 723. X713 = 2.24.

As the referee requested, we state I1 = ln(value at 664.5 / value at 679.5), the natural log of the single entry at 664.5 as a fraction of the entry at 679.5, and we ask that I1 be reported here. -0.051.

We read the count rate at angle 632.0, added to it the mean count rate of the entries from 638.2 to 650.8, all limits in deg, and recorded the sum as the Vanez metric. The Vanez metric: 6.50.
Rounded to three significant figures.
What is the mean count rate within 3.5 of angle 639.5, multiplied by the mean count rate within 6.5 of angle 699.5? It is 10.6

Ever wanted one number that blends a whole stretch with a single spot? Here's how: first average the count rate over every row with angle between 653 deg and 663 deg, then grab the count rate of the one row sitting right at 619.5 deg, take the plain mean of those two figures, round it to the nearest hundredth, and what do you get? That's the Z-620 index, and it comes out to 3.22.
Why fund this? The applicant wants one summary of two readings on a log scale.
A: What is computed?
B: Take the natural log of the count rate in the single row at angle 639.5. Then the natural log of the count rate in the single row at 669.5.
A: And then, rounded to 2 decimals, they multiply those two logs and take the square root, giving 1.22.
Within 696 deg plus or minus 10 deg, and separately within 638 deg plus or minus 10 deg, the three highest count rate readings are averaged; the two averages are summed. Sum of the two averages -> 6.77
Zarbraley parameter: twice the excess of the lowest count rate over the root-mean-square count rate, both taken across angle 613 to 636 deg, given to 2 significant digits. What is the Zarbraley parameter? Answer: -0.95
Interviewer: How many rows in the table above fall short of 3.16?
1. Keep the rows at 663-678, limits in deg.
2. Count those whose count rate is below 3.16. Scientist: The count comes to 3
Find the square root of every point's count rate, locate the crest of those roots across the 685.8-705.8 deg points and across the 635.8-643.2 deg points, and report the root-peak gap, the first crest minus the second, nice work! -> 0.05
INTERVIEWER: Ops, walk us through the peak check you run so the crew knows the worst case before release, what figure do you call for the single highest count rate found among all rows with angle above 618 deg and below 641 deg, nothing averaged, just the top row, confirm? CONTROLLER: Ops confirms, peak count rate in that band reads 3.61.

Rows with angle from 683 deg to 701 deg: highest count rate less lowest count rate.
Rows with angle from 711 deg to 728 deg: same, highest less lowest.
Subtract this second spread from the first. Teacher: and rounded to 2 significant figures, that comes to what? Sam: 0.15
